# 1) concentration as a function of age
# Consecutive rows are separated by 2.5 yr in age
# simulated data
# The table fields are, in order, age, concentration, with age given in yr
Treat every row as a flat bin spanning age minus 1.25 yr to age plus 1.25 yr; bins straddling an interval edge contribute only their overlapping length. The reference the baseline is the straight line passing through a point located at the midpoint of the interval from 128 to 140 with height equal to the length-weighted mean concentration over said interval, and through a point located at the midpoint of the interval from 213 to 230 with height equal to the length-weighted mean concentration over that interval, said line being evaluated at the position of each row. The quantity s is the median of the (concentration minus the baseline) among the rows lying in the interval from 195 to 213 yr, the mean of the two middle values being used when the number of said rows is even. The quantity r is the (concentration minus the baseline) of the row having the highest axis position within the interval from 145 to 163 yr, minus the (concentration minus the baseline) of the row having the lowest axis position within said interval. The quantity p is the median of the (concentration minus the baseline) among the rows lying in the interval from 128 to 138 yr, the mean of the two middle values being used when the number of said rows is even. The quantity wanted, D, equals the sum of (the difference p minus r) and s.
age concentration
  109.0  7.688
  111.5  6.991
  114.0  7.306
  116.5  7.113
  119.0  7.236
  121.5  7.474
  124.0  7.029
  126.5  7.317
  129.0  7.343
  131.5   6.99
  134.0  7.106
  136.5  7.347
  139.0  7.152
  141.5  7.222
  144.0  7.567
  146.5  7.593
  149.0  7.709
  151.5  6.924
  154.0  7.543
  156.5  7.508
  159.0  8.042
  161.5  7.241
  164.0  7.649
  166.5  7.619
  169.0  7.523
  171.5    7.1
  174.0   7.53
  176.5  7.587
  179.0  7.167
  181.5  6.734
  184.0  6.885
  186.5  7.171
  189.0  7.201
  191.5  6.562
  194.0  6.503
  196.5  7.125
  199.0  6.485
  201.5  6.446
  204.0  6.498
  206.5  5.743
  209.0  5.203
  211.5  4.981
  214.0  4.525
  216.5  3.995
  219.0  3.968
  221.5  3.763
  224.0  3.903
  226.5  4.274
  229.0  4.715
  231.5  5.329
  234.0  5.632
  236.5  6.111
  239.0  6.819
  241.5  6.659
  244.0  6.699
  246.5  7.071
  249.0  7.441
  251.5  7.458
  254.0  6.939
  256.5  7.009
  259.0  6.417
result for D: 1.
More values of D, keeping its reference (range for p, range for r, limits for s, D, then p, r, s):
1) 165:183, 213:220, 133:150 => 2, 1.6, -0.4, 0.3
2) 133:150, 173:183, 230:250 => 4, 0.3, -0.5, 3.2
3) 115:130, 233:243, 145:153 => -1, -0.3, 1.3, 0.8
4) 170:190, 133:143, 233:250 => 5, 1.6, 0.4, 3.3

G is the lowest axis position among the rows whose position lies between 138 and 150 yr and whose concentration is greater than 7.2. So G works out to 141.5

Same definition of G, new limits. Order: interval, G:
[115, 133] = 119.0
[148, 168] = 149.0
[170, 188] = 174.0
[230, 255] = 249.0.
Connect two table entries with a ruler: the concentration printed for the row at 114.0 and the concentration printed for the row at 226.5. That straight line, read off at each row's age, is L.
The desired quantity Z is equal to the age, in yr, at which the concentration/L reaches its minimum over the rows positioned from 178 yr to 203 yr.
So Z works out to 181.5 yr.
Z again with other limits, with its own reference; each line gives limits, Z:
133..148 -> 134.0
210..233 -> 221.5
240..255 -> 241.5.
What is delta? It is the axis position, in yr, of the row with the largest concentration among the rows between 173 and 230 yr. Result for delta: 176.5 yr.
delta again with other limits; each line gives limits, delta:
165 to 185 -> 166.5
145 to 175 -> 159.0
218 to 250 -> 249.0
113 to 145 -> 144.0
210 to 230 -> 211.5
